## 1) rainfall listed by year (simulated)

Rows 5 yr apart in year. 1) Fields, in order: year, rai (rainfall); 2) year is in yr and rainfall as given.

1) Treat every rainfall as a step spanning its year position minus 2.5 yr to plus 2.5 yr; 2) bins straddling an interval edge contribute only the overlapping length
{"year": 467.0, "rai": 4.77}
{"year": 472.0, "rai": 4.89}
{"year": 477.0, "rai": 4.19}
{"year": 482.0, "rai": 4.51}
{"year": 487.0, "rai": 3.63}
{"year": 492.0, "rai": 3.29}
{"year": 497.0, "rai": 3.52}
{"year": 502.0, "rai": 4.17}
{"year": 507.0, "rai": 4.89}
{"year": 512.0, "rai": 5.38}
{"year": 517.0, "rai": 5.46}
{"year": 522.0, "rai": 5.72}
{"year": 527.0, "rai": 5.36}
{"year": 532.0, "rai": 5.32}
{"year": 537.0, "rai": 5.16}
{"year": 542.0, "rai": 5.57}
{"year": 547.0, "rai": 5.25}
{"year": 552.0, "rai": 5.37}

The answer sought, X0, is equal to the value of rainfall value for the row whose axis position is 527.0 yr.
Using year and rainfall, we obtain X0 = 5.36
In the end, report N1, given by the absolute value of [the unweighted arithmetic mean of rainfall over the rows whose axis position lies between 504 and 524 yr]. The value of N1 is 5.4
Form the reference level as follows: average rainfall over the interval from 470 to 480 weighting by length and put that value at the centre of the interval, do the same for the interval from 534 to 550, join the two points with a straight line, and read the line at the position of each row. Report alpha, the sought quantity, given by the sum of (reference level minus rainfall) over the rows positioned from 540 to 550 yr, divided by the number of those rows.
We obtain -0.1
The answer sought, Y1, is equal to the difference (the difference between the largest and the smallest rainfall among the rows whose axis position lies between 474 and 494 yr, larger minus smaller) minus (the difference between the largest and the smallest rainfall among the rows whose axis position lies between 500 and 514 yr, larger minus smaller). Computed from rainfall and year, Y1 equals 0.01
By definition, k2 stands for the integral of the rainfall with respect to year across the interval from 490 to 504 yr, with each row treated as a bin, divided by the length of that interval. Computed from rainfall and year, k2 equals 3.7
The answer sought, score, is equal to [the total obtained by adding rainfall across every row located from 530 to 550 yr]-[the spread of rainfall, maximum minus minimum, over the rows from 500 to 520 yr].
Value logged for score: 20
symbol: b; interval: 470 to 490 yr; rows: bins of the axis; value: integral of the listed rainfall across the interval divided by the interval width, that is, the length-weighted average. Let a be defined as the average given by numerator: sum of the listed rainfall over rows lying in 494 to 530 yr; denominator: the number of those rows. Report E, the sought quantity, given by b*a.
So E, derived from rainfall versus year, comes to 21.0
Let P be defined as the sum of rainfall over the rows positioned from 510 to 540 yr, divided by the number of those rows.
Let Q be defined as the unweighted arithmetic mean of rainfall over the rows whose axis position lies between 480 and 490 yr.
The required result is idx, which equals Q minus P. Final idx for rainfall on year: -1.3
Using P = 5.4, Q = 4.1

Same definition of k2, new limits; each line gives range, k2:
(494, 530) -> 4.9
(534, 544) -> 5.4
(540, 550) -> 5.4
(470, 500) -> 4.0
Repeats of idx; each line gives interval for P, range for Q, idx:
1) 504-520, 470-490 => -0.9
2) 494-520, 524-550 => 0.6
